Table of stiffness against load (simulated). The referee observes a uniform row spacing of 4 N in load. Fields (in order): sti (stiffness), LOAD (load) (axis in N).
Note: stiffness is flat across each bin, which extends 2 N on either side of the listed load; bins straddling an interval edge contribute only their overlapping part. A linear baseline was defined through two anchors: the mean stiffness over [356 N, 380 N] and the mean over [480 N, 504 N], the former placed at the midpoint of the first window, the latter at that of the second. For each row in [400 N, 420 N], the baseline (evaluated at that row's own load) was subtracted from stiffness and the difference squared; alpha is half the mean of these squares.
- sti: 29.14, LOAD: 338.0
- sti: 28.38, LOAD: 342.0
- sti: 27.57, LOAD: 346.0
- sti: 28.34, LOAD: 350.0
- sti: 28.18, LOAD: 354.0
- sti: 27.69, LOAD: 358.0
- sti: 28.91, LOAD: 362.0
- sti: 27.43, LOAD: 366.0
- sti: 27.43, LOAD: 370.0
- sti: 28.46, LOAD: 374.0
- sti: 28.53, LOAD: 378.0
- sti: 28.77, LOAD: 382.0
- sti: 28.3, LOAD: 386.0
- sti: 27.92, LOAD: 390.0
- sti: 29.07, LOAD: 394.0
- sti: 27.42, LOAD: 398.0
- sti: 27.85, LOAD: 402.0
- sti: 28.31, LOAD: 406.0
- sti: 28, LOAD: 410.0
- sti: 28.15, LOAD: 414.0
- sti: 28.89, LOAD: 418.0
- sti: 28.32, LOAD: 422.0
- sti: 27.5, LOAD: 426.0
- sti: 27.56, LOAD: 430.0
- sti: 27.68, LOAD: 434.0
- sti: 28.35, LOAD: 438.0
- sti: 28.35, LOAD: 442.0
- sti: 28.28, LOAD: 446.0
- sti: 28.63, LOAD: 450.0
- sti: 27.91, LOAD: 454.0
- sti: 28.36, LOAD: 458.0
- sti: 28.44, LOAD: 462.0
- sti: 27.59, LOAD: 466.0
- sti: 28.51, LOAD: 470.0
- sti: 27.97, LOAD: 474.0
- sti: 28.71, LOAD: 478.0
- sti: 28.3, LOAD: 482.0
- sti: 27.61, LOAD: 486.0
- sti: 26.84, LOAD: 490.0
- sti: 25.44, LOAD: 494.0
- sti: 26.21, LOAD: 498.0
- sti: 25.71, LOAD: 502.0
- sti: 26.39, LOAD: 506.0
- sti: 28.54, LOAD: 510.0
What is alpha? 0.29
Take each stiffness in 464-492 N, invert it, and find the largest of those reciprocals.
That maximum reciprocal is 0.0373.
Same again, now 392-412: 0.0365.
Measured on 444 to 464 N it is 0.0358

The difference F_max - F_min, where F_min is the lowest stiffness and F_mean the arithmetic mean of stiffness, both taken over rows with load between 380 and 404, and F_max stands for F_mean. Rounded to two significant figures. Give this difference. 0.80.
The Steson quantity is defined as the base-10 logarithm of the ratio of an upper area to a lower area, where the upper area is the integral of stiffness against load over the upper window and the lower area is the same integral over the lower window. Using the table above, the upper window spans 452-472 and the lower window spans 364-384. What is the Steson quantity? 0.001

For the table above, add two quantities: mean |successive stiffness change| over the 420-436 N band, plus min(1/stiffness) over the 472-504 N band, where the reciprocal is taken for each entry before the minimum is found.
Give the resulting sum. 0.37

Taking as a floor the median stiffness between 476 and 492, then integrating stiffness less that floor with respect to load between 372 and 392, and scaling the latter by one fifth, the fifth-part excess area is 1.8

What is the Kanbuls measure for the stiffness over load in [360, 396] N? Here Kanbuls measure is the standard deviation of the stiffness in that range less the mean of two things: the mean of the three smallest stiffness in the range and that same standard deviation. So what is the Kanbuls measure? -13.5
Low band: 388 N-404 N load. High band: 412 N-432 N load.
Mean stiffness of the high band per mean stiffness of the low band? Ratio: 1.00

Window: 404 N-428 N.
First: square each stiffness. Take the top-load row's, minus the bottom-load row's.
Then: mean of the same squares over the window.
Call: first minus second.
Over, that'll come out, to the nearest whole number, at -840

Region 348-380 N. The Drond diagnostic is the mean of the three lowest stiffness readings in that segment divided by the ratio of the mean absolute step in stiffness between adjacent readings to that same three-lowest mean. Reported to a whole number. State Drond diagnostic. 1191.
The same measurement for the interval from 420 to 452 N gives 2548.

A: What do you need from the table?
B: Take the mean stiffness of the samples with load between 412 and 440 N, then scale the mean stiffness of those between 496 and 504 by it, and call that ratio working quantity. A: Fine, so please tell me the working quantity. 0.93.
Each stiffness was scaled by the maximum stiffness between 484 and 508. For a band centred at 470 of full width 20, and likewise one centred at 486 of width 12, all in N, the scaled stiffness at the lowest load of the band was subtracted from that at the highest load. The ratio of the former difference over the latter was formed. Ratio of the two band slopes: -0.18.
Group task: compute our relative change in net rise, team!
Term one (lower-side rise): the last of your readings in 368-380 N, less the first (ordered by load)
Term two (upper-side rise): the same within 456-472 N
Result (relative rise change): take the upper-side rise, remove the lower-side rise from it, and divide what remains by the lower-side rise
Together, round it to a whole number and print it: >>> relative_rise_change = -1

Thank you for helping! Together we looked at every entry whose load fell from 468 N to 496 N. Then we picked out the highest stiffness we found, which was 28.71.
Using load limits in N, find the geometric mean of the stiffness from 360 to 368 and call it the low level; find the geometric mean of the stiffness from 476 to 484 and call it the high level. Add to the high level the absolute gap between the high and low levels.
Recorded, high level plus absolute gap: 28.8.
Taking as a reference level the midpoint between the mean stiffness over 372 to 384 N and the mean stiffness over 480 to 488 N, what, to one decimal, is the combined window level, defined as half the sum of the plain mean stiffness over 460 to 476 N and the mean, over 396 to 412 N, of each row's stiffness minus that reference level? 13.9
